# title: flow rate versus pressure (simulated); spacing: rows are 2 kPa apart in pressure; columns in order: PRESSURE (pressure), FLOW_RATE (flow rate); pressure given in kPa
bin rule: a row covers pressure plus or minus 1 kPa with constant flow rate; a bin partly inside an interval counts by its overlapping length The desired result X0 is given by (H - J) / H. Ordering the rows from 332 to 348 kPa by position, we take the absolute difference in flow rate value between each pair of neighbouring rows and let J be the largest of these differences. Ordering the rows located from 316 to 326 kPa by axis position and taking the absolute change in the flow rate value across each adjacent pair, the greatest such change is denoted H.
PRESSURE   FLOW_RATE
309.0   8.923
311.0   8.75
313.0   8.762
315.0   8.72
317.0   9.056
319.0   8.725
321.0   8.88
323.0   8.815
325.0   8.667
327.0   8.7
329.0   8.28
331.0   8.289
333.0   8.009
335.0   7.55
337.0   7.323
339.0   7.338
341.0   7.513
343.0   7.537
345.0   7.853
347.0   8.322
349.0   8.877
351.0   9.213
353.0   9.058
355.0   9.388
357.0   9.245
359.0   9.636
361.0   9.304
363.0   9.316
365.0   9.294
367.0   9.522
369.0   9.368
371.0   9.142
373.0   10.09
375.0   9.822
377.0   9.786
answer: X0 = -0.4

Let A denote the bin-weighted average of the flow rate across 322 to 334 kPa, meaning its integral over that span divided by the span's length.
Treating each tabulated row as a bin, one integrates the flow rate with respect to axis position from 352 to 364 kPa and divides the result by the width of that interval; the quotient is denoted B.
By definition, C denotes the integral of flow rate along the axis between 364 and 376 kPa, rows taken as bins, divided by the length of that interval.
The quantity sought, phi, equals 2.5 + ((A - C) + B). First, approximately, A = 8.5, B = 9.32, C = 9.5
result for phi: 10.7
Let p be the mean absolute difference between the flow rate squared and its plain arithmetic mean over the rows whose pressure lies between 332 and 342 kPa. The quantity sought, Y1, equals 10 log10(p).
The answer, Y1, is 4.6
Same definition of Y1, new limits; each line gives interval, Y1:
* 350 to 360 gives 4.8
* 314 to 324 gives 2.6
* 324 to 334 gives 6.0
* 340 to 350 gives 8.8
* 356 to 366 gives 3.2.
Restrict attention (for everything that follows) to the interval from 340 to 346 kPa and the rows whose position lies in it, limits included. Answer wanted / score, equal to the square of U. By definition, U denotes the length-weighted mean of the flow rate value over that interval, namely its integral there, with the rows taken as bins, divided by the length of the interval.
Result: 58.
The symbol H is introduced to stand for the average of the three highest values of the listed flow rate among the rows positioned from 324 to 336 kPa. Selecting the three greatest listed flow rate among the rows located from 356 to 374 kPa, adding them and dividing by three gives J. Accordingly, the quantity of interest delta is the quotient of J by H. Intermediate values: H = 8.55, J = 9.75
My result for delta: 1.14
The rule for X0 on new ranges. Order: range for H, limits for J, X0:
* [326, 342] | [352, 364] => 0.1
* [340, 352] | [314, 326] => 0.4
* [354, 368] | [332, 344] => -0.2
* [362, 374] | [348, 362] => 0.6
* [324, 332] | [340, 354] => -0.3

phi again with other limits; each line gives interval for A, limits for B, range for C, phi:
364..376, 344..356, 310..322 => 12.0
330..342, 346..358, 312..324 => 10.4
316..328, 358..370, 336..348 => 13.1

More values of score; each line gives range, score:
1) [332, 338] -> 58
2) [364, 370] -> 88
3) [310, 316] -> 76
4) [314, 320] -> 78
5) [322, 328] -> 76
